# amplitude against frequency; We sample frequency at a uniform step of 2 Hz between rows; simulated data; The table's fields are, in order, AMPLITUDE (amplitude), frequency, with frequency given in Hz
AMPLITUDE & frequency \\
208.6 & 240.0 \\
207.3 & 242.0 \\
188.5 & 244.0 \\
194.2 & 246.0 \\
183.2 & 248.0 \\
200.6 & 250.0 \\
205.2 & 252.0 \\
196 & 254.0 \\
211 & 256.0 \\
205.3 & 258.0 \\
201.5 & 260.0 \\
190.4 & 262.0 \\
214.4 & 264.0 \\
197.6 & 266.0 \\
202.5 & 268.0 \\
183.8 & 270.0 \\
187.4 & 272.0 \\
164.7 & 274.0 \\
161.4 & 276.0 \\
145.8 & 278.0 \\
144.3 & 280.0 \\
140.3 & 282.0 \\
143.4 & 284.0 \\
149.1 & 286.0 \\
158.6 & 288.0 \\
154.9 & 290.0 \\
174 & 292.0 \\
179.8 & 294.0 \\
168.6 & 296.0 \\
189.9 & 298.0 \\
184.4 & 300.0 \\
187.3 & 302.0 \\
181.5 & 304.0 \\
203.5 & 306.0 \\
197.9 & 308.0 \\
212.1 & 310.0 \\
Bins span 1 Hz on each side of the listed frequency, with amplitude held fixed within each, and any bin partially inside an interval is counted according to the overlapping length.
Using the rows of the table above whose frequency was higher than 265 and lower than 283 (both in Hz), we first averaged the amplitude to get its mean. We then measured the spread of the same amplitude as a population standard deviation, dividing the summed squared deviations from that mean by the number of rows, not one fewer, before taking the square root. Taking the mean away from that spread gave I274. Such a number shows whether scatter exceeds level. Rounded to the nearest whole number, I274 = -147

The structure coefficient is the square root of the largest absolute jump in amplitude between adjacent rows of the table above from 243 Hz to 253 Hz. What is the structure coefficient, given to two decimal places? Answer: 4.17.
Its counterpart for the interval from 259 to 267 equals 4.90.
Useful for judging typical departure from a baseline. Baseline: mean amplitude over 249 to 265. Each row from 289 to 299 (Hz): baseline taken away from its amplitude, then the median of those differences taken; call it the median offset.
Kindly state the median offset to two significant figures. -29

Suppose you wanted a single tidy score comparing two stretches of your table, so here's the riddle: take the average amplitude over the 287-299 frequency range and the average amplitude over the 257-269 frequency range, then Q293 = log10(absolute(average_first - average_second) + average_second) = 2.37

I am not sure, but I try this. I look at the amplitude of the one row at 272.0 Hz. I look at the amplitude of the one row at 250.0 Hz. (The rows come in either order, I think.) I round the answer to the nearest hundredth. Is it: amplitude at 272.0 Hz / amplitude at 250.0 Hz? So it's 0.93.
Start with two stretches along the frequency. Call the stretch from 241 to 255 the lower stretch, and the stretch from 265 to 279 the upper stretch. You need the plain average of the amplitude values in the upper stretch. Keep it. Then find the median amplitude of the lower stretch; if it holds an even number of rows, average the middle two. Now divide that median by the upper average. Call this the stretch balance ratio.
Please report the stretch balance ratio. 1.10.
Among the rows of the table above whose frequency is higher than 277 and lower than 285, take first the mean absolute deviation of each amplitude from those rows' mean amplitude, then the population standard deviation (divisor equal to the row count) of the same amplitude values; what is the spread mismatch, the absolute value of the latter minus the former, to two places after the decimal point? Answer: 0.41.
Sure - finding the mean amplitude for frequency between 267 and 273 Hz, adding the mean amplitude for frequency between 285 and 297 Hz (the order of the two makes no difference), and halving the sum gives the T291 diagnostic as 178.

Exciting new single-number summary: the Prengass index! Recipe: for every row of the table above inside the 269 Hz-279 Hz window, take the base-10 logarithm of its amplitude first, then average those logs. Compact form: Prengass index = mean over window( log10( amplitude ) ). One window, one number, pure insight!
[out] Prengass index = 2.23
